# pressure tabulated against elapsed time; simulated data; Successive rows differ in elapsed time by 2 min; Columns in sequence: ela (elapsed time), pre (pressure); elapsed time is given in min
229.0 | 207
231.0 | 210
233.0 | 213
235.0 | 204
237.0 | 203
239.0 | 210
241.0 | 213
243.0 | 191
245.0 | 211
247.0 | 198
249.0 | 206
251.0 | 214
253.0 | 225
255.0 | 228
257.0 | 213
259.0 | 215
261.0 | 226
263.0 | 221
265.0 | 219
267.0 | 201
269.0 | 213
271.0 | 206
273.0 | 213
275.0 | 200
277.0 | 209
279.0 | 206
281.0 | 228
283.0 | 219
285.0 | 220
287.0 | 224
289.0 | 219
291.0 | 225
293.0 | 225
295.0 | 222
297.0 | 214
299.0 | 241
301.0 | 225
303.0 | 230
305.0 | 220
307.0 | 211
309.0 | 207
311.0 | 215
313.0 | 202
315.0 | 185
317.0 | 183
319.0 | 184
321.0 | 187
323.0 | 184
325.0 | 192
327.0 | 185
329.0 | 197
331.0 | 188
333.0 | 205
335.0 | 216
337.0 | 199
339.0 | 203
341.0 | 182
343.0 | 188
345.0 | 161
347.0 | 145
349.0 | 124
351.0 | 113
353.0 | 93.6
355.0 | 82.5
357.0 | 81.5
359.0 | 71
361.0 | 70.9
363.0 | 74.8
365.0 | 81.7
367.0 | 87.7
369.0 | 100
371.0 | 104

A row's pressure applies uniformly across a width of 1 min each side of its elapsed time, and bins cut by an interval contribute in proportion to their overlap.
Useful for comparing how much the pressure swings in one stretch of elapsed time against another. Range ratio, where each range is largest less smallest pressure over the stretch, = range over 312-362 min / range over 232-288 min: 3.9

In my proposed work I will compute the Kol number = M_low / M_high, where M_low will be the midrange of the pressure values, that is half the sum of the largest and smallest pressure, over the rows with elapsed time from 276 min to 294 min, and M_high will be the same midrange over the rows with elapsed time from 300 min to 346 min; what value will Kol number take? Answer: 1.1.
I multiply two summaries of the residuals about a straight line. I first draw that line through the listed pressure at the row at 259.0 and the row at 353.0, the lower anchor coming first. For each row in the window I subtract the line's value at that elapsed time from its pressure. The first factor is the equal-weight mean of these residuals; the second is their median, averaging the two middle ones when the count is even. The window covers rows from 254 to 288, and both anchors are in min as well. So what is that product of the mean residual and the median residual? 186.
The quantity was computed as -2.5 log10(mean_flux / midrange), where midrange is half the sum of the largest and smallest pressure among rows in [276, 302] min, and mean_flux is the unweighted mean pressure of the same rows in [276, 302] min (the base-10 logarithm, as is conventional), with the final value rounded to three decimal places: 0.011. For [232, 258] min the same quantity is -0.002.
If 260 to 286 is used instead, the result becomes 0.000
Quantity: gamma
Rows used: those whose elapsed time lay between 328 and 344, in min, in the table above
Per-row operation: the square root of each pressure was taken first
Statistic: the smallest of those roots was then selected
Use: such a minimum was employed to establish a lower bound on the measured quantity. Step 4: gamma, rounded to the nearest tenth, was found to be 13.5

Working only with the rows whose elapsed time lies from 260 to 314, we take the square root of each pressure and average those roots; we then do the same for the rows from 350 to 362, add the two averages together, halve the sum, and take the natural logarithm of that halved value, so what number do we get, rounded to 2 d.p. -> 2.48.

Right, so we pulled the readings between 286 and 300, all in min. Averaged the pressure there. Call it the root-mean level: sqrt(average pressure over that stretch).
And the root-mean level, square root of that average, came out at 15.0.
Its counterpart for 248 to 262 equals 14.8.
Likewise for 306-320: 14.1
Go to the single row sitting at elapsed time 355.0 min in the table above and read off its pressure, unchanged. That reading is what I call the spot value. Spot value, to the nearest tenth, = 82.5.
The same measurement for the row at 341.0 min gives 182.0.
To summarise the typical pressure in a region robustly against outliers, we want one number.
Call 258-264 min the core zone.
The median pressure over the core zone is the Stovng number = 221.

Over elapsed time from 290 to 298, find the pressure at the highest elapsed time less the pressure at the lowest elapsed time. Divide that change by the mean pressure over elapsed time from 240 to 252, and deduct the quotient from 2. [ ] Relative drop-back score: 2.05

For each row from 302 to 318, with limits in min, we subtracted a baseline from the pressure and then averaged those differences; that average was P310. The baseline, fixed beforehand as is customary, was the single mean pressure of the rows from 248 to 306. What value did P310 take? -12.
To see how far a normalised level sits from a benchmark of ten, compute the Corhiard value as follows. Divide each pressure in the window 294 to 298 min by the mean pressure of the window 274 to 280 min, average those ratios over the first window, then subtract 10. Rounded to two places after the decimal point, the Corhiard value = -8.94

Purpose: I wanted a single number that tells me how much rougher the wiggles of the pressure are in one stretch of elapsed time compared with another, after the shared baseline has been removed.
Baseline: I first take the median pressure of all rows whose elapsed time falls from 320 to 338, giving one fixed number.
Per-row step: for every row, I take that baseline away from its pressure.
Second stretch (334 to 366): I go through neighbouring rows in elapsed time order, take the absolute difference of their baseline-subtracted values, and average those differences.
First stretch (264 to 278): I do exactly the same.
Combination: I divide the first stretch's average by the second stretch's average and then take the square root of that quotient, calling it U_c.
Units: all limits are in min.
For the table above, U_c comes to 0.97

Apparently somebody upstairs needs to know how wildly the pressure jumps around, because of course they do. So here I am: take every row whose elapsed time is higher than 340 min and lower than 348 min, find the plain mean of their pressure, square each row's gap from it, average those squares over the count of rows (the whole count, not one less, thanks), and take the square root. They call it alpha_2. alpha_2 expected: 17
